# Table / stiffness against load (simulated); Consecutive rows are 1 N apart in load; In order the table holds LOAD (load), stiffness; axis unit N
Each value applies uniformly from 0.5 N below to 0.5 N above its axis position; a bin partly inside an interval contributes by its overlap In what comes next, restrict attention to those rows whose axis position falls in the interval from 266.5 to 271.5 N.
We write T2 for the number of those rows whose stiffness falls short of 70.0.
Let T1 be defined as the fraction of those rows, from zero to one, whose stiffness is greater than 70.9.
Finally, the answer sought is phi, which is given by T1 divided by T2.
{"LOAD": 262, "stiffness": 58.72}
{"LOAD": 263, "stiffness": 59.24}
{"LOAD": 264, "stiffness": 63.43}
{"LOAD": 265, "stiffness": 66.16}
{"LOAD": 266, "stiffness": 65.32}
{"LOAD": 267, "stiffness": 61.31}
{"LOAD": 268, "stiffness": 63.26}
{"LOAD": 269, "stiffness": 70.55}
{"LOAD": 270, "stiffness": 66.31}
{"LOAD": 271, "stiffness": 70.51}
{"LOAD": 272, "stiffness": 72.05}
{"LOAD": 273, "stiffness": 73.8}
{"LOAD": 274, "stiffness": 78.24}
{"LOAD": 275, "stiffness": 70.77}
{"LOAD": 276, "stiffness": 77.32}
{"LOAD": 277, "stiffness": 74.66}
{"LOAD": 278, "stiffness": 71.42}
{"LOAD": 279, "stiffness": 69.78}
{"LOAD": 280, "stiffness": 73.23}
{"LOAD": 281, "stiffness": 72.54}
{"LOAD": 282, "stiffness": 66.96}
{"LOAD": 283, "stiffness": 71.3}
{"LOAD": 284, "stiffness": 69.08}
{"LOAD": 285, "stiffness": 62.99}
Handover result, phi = 0.00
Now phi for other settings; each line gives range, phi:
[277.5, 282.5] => 0.30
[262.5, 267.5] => 0.00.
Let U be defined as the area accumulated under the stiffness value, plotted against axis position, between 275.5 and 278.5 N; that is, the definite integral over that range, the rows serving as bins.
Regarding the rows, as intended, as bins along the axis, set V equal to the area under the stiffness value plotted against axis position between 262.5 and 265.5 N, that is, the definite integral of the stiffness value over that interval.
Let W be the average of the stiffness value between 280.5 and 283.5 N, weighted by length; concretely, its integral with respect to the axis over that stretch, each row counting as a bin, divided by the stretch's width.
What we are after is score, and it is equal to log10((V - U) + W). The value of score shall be 1.55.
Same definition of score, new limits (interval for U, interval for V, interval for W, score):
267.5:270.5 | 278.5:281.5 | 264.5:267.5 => 1.90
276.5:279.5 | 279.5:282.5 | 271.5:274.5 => 1.85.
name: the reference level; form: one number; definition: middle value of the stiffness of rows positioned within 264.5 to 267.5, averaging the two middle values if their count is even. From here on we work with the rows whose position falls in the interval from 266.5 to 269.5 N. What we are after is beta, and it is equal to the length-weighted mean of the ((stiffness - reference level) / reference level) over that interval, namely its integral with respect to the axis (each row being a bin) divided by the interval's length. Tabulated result 0.00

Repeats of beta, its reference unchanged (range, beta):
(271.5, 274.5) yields 0.14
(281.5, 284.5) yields 0.06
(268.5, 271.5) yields 0.06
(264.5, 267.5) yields -0.02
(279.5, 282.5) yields 0.09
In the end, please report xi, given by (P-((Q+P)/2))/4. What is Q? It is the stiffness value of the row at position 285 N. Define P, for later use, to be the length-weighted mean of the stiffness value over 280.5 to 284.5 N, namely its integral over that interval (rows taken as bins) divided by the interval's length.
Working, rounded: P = 70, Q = 62.99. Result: 0.9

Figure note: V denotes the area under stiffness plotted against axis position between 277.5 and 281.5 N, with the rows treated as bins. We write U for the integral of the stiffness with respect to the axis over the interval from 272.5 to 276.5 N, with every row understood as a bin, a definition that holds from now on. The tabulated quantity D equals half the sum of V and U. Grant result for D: 294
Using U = 300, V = 287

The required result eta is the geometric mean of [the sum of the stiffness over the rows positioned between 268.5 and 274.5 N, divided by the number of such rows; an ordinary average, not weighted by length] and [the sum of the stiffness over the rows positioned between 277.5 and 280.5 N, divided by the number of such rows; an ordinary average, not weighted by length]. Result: 71.7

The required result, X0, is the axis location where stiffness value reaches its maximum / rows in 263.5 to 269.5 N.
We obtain 269 N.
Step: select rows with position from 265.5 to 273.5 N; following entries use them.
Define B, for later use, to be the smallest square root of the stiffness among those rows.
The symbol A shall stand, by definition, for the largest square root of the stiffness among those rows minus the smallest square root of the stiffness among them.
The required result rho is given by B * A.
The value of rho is 6.0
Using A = 0.76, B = 7.83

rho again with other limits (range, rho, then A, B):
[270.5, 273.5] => 1.6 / 0.19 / 8.40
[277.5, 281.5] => 1.7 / 0.20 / 8.35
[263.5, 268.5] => 2.4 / 0.30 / 7.83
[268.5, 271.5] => 2.1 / 0.26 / 8.14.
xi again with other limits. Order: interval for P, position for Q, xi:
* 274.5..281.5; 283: 0.2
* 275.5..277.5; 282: 1.1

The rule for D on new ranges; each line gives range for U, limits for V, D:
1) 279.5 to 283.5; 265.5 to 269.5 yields 272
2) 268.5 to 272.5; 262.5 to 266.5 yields 267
